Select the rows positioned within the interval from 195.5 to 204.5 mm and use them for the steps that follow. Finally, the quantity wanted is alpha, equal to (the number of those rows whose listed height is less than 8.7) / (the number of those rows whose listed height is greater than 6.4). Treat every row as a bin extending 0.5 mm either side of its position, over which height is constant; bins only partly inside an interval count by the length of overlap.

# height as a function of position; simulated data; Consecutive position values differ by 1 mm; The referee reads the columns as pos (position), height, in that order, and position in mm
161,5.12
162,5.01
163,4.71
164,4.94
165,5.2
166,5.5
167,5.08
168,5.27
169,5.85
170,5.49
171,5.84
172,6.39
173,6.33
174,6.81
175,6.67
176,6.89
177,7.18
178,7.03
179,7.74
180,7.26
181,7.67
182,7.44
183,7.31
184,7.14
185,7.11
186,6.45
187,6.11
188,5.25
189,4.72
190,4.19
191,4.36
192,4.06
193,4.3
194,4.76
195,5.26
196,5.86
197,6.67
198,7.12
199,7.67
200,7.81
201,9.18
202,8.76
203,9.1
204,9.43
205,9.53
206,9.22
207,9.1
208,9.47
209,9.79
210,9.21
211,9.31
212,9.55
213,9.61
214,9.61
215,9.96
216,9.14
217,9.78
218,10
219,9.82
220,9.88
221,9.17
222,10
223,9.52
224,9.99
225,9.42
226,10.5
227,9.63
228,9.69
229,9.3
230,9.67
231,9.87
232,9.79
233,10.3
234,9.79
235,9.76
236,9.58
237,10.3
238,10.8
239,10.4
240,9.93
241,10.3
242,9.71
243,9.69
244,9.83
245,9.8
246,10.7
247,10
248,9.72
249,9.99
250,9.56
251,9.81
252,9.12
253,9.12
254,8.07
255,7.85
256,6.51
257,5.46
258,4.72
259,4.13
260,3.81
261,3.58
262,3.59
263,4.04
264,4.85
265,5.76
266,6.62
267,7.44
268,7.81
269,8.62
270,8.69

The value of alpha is 0.6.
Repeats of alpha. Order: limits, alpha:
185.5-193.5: 8.0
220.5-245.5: 0.0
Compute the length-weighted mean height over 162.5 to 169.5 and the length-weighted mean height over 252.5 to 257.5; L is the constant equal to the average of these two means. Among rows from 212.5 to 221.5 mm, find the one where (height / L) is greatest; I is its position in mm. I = 218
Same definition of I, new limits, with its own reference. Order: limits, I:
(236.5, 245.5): 238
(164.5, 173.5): 172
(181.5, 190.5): 182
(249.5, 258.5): 251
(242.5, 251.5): 246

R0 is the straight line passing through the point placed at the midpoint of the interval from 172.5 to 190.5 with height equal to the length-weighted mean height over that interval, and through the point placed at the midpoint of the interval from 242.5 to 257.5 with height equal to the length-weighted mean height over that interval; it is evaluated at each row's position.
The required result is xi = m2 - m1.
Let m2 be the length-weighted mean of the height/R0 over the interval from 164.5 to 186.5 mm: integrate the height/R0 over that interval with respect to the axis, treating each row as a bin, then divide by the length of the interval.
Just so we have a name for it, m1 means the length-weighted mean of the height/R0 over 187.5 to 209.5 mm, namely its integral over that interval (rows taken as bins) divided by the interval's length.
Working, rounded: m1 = 0.97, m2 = 1.01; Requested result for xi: 0.04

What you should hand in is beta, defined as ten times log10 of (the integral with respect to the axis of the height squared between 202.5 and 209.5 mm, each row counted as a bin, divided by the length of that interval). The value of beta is 19.4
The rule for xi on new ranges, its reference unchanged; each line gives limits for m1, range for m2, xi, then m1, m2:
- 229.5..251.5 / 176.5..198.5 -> -0.25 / 1.15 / 0.90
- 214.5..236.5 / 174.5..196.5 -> -0.28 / 1.20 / 0.91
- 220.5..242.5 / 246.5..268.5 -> -0.43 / 1.18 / 0.75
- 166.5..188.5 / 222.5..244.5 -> 0.16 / 1.01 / 1.17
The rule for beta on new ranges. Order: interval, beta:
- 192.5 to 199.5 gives 15.7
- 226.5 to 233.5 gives 19.8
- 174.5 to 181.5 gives 17.2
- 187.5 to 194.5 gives 13.1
